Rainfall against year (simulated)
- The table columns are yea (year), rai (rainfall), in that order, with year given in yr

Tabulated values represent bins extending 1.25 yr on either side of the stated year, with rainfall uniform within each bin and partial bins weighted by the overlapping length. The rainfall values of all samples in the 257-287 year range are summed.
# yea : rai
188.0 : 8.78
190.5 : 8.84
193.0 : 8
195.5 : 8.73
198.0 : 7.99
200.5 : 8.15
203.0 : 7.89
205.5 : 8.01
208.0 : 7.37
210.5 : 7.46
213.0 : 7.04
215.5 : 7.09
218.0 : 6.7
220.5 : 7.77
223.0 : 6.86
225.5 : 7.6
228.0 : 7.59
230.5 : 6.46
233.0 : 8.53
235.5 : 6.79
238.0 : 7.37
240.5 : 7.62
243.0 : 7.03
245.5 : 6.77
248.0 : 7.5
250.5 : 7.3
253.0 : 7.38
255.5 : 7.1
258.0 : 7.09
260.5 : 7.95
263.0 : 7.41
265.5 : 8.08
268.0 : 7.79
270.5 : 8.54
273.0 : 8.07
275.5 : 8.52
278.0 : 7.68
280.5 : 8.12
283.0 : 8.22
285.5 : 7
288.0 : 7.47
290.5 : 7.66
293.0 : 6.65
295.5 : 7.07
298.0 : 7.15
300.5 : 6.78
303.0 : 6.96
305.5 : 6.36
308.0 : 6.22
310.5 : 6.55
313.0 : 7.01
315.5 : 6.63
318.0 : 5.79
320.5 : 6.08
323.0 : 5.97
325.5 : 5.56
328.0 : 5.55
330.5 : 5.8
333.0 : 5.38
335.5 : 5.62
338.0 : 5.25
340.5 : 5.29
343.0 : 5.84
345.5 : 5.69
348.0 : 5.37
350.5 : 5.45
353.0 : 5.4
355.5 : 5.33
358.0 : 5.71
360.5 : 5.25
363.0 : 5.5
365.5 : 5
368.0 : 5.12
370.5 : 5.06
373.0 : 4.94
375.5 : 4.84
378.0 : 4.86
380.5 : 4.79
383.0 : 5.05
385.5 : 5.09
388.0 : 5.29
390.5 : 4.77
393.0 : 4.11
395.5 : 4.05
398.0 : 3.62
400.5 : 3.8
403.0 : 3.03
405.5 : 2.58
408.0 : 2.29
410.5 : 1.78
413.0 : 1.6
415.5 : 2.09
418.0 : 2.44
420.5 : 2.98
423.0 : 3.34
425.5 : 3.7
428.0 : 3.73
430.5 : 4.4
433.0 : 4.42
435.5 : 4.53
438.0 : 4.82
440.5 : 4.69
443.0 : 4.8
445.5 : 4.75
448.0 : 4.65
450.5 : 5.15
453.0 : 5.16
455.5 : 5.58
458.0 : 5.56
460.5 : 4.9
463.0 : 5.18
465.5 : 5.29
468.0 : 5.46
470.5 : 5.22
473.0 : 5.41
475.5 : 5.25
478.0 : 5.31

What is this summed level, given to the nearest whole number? 94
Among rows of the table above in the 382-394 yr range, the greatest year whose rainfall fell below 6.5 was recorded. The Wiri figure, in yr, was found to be 393.0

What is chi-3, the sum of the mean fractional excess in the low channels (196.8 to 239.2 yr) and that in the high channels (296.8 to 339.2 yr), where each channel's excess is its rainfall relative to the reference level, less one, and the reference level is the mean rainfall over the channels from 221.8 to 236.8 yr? -0.14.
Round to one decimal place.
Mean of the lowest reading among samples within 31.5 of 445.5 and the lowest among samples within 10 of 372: 3.4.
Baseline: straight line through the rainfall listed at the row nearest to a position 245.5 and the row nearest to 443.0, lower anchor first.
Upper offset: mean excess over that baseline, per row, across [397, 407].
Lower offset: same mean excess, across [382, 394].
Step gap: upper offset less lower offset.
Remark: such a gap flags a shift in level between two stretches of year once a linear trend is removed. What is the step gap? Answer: -1.5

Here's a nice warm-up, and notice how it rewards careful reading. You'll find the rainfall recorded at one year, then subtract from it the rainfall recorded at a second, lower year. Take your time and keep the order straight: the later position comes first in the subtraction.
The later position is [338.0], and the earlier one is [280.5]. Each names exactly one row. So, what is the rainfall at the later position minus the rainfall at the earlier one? -2.9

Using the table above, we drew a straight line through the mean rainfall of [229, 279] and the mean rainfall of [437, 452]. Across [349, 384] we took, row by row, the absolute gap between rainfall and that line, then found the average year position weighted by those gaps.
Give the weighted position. 367.8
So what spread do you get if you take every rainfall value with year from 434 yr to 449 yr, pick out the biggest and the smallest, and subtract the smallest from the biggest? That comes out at 0.3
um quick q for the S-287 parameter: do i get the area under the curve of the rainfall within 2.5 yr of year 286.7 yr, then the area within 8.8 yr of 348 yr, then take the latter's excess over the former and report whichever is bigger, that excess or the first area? 60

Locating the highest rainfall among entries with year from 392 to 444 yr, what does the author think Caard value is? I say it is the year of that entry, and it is 438.0 yr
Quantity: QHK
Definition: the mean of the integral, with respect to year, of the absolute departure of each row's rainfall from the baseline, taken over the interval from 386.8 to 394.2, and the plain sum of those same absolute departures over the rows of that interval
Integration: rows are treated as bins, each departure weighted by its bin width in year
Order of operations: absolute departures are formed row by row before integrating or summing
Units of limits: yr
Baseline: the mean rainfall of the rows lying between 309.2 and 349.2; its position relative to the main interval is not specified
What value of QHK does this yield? 5.8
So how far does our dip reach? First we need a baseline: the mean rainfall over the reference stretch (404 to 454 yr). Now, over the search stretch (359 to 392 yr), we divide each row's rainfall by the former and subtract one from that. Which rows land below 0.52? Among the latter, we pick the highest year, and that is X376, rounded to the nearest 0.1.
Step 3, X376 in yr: 390.5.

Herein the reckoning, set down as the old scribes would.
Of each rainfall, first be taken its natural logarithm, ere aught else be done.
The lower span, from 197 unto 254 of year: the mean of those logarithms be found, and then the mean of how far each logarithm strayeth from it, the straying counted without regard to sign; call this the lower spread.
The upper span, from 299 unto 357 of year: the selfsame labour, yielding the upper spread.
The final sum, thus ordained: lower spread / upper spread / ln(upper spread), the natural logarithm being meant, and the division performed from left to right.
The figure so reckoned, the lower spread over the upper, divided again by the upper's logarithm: -0.28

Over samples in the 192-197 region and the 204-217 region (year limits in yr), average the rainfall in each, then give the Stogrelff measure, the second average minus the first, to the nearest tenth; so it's -1.0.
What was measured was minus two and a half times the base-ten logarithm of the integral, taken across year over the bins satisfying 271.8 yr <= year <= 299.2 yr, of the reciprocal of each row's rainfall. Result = -1.40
